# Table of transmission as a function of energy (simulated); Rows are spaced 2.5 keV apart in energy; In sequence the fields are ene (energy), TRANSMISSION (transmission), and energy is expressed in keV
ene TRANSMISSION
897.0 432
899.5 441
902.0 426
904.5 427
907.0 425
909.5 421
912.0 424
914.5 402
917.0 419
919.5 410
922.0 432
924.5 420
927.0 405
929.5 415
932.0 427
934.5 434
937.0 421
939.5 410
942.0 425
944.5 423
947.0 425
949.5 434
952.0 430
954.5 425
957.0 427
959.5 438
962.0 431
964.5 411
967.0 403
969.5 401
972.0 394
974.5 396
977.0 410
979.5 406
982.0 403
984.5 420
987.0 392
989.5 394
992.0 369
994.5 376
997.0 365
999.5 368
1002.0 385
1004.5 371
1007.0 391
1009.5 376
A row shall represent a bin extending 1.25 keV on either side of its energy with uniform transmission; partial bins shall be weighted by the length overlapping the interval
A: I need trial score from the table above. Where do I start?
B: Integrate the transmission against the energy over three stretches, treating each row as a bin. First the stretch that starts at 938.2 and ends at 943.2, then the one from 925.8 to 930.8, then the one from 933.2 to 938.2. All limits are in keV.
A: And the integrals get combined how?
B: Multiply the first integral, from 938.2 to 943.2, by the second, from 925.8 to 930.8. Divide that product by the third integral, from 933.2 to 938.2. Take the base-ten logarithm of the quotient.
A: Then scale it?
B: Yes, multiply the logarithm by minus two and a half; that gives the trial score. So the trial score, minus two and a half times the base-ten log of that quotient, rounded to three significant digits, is -8.25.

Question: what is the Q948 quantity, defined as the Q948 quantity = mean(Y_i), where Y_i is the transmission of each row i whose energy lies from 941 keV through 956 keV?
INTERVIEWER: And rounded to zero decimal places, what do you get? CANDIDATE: 427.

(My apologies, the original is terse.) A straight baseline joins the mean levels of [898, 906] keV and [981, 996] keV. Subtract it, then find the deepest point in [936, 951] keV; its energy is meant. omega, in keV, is 939.5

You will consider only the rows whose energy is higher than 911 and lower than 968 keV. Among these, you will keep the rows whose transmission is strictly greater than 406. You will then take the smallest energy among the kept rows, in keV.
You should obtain 912.0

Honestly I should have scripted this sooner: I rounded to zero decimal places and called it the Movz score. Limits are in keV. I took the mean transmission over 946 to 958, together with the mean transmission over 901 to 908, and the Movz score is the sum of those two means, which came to 854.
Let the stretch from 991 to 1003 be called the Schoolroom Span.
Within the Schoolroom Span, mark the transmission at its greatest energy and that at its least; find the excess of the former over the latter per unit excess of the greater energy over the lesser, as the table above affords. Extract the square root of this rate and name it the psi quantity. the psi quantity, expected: 1.3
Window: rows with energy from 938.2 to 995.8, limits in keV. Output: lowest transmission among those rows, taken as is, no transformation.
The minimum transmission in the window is 369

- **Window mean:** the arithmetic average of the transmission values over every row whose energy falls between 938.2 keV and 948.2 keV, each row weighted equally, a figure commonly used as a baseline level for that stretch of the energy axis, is 421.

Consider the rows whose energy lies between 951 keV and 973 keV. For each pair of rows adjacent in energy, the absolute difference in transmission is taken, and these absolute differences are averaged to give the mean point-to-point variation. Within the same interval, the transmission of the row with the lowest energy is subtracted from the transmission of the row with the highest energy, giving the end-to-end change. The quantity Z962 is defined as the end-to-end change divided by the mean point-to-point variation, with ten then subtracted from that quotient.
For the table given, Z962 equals -14.6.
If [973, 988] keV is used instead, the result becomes -10.3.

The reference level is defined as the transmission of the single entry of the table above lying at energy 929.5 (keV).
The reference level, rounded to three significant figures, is 415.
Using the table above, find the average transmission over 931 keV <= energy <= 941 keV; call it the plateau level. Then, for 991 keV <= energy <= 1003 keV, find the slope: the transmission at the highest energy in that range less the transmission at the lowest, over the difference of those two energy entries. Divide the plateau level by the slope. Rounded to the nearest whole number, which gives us 264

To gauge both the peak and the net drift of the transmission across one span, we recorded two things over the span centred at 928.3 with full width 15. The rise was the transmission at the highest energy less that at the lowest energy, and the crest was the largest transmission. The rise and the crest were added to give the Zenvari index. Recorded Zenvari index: 436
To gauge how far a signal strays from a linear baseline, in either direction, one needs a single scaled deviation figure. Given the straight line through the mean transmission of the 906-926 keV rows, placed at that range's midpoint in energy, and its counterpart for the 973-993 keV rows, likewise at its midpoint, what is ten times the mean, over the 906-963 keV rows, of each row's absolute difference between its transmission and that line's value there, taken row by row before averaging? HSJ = 126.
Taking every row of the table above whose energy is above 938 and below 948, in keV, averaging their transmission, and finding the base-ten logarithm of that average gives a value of 2.62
